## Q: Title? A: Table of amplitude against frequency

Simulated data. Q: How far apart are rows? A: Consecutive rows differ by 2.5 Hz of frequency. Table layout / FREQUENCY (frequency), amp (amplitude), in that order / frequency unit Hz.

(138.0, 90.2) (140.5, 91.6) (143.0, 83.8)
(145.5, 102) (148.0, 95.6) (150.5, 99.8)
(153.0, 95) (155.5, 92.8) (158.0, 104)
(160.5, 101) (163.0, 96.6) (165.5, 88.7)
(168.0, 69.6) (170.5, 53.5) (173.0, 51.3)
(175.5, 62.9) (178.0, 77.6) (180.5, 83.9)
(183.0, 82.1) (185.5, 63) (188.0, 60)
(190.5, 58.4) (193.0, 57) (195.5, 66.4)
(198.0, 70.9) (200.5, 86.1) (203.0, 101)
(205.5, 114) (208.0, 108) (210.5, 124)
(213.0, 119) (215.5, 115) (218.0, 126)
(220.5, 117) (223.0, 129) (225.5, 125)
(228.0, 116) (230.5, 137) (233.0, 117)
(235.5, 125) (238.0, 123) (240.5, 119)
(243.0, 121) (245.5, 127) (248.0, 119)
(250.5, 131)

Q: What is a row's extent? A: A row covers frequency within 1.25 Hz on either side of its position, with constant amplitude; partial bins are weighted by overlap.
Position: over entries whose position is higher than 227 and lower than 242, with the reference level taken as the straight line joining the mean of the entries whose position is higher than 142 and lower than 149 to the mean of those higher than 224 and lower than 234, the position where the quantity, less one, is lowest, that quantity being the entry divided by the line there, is 240.5 Hz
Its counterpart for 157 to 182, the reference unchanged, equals 173.0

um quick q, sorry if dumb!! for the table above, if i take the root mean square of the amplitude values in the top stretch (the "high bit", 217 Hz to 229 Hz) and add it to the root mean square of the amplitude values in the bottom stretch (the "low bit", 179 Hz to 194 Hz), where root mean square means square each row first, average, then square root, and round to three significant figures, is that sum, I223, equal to 191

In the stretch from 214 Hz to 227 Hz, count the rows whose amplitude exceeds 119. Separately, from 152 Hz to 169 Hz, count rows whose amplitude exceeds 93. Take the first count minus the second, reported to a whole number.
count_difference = -1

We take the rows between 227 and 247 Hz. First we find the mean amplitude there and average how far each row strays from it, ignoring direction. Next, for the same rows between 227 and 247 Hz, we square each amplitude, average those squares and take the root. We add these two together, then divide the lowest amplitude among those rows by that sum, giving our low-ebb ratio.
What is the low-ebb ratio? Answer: 0.90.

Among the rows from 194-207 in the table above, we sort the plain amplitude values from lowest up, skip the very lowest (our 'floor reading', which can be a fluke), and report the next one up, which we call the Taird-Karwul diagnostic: 70.9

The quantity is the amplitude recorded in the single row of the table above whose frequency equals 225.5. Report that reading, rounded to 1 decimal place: 125.0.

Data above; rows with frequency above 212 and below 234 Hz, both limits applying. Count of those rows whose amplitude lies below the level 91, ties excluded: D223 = 0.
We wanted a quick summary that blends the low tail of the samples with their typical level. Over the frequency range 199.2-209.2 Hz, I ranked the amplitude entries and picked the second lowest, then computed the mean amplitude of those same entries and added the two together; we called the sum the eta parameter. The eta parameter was 203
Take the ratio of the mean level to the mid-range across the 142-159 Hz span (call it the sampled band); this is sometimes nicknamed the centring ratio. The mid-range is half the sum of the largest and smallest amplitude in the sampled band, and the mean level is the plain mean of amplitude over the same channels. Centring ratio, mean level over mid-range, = 1.02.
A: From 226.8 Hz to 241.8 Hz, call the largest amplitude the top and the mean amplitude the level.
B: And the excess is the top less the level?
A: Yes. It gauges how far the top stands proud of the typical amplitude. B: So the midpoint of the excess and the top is 76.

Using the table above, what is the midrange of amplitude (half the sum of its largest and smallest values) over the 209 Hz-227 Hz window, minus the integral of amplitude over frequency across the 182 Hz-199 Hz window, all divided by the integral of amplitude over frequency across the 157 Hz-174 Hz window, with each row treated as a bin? -0.72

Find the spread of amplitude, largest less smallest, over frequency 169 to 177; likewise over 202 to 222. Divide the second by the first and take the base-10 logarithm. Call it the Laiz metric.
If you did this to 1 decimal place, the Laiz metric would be 0.3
